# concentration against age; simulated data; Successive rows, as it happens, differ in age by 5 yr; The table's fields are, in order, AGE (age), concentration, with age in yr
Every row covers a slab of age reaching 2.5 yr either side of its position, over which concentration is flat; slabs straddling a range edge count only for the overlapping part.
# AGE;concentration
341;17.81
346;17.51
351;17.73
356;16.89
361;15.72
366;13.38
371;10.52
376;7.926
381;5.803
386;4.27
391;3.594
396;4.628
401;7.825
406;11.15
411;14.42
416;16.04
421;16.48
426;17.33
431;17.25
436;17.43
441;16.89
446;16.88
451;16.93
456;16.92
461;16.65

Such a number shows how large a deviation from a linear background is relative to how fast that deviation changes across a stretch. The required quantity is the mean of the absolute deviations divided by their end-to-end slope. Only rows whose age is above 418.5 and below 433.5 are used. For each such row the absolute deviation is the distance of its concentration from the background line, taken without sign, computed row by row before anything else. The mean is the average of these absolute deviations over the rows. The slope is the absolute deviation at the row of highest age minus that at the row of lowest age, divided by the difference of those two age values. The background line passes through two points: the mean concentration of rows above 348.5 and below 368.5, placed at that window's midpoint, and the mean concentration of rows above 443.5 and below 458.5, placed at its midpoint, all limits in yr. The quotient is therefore 10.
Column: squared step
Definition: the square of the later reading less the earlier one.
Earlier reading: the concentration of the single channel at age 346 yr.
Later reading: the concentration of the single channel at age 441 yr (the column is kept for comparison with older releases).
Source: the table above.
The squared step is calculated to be 0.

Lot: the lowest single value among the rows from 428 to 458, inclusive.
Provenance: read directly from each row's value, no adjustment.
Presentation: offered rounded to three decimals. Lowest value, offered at 16.880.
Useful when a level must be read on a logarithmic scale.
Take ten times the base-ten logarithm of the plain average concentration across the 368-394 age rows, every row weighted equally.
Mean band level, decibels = 8.1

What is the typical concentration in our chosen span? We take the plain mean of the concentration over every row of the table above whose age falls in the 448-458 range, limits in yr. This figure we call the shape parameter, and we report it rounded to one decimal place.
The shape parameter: 16.9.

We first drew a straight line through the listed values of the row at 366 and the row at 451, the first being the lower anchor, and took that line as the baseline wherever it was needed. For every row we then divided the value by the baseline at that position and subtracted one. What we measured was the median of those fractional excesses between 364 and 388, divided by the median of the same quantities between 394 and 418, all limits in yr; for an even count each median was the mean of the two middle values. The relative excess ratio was 2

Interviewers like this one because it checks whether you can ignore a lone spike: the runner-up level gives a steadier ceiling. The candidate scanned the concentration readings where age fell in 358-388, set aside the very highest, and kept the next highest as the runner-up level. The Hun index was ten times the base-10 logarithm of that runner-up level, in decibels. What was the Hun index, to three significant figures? 11.3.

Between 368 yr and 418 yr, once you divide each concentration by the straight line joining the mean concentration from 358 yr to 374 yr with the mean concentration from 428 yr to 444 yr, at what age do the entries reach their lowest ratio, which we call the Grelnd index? 391 yr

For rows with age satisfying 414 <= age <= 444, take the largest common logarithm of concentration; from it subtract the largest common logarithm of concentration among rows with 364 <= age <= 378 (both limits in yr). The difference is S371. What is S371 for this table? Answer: 0.11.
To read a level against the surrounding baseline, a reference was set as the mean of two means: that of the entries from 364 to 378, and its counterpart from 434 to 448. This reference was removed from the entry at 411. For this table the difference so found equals 0.6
